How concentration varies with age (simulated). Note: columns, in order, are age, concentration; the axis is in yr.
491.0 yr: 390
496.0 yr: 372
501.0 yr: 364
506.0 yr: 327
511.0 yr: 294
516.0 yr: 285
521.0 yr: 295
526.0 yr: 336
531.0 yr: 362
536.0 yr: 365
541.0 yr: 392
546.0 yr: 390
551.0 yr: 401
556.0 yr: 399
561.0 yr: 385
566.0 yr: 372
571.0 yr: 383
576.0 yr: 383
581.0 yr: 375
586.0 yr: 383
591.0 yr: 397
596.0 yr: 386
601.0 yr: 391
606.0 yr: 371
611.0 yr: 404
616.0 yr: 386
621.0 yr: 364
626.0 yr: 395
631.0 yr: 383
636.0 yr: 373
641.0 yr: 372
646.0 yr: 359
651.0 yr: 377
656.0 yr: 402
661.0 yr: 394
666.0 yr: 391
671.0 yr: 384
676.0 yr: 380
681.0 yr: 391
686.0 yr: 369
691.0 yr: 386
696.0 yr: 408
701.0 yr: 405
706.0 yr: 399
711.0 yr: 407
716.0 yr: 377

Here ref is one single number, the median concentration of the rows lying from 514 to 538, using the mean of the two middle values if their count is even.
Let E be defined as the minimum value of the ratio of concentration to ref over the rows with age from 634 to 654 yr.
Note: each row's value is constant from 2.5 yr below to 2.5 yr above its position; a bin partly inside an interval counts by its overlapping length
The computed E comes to 1.07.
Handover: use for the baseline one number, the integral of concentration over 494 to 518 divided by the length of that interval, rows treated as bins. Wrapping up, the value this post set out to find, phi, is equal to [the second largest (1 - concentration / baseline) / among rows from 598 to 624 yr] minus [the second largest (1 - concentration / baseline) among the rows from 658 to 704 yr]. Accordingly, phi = 0.03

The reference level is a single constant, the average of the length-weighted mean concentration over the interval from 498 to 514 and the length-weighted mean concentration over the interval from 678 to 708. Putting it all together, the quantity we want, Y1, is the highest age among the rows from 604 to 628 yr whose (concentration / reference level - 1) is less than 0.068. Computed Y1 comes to 621.0 yr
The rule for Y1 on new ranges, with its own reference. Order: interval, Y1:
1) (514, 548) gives 536.0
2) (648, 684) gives 676.0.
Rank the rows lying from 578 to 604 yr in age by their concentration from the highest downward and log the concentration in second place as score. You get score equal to 391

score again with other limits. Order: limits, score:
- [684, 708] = 405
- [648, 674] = 394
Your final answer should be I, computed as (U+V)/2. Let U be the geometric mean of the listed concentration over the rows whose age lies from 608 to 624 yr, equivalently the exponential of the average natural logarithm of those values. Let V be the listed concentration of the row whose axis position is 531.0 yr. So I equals 373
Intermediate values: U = 384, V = 362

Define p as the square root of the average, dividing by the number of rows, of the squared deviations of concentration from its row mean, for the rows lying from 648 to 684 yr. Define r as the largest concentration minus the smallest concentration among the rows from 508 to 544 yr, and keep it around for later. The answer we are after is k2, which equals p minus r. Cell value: -99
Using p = 8.0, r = 107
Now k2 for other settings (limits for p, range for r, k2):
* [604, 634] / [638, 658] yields -29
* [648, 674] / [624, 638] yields -13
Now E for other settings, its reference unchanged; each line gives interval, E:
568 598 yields 1.12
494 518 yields 0.85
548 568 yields 1.11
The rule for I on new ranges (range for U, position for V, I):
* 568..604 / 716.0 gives 381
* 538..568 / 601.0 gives 390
